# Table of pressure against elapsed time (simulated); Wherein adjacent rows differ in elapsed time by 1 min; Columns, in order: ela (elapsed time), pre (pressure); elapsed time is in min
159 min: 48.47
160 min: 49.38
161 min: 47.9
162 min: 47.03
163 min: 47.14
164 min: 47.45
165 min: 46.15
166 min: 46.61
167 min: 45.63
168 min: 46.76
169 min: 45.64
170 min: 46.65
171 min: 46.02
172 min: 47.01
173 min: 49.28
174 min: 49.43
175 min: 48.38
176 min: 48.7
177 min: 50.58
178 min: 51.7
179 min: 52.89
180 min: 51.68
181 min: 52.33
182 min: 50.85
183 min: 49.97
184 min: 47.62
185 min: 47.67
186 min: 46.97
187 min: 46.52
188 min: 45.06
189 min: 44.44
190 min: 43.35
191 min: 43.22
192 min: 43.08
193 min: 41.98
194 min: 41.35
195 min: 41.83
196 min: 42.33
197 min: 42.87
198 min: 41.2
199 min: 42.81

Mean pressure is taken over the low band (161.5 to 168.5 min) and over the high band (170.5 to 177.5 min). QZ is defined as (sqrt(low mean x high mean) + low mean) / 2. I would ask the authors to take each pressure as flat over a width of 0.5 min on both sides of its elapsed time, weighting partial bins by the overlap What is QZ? 47.1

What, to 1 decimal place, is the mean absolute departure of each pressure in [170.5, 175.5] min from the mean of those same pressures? 1.2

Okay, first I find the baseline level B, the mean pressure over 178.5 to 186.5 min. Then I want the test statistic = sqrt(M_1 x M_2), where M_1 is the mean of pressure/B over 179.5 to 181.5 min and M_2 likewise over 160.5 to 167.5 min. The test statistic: 0.987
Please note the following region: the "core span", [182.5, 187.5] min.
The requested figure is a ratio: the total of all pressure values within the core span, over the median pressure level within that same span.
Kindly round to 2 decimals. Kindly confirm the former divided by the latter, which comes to 5.01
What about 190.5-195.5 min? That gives 5.04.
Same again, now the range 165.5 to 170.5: 4.96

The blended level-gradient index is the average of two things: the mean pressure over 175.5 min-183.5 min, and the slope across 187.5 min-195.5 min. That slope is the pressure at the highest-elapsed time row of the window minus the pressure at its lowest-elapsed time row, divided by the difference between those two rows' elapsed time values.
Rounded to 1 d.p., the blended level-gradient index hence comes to 25.3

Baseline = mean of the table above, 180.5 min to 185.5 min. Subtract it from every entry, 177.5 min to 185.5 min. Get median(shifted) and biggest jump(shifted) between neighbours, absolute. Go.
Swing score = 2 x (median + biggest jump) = 8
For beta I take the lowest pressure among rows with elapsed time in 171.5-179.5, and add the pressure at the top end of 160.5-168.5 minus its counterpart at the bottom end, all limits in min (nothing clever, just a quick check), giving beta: 46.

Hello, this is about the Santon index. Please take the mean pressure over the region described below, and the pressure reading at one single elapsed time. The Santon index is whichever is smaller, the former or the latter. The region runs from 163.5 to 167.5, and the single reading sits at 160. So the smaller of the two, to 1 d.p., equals 46.5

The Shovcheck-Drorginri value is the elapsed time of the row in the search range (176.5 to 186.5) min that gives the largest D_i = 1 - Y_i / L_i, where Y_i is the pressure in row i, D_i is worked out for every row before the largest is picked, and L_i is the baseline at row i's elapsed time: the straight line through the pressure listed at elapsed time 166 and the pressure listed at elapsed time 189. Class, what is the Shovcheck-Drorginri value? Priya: 186 min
